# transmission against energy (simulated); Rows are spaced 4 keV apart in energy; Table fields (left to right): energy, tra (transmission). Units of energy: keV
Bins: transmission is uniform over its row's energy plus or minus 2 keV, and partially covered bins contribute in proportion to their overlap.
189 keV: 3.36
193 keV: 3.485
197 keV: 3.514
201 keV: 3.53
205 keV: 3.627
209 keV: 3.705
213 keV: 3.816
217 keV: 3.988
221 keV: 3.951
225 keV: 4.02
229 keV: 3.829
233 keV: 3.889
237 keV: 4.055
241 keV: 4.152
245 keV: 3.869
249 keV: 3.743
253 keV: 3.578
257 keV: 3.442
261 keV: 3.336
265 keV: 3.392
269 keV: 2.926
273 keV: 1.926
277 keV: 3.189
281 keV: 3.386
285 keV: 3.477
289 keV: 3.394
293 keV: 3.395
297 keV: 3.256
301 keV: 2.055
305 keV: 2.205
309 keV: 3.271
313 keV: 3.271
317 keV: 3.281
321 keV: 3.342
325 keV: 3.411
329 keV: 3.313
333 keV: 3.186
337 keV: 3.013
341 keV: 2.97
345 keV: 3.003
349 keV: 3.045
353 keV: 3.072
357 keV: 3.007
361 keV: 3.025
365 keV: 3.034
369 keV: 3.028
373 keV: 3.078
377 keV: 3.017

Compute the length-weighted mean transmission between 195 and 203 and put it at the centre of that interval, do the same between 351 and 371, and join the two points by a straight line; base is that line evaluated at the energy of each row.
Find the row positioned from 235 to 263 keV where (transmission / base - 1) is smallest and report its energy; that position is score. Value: 261 keV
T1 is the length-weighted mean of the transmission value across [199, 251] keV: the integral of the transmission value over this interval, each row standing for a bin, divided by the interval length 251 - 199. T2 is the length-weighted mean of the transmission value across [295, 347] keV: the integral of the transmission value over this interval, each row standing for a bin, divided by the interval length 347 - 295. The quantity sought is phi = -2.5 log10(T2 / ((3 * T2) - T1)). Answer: 0.60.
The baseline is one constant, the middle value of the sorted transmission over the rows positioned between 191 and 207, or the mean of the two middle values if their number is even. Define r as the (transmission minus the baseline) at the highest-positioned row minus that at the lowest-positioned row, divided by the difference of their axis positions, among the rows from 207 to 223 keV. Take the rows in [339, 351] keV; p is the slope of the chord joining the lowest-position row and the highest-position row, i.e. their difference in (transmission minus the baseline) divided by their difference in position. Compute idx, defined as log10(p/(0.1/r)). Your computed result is -2.7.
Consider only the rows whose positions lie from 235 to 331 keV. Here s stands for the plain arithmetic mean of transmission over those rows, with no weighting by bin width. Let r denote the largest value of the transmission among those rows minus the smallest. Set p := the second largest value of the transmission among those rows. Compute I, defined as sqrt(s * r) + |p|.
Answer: 6.76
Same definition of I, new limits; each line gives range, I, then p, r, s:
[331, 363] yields 3.88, 3.072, 0.2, 3.04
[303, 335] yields 5.29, 3.342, 1.2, 3.16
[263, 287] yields 5.57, 3.392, 1.6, 3.05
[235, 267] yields 5.79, 4.055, 0.8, 3.70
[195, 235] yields 5.37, 3.988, 0.5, 3.79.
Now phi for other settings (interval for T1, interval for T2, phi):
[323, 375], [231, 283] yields 0.81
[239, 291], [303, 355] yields 0.71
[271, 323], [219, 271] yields 0.85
